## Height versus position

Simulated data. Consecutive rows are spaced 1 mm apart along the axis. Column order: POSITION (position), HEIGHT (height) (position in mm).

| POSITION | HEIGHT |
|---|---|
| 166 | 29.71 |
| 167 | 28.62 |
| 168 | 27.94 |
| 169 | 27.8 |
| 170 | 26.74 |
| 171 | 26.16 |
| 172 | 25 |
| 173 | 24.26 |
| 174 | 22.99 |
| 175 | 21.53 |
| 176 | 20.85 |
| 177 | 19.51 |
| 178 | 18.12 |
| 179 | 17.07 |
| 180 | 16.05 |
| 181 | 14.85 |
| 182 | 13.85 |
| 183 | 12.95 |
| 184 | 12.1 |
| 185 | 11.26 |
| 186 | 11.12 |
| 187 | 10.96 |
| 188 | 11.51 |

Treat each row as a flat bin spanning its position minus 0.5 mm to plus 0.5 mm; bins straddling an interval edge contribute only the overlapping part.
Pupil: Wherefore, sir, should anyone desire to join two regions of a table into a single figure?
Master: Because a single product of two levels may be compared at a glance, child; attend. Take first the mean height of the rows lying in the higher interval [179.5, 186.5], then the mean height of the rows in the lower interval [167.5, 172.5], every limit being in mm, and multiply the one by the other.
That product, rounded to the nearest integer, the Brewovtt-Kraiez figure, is 352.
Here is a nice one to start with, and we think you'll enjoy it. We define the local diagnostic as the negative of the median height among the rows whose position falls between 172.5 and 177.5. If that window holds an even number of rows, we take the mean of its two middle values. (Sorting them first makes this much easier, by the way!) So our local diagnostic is -22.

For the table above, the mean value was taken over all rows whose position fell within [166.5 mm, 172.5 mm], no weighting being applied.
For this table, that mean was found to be 27.0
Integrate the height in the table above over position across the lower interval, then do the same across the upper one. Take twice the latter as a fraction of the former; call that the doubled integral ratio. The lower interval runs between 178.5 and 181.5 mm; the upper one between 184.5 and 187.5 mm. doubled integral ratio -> 1.39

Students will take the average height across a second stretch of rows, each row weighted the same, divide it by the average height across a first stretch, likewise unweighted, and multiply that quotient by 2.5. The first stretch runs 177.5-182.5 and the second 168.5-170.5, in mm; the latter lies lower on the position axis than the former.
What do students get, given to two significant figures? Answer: 4.3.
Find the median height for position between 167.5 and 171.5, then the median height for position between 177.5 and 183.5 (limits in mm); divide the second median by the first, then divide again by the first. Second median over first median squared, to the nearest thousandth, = 0.021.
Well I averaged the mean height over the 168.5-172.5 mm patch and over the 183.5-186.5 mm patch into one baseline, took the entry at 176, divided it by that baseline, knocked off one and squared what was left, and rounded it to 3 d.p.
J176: 0.010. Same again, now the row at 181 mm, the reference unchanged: 0.047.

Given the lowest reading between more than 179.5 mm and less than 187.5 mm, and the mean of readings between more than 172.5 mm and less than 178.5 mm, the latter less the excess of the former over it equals 31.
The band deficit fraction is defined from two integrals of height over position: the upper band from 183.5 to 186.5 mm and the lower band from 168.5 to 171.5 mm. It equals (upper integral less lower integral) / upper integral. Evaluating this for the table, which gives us -1.3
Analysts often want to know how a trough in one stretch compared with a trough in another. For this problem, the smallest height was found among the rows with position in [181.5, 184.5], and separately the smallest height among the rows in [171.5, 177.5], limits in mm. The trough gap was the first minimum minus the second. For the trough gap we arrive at -7.4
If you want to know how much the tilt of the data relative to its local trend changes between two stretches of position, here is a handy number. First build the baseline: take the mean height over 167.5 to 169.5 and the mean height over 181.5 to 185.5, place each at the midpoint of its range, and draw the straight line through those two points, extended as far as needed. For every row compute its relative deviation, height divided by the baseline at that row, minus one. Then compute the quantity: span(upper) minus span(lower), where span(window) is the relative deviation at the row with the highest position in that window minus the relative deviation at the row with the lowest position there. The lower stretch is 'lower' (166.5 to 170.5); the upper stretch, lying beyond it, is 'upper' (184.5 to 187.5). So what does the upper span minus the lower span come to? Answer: 0.16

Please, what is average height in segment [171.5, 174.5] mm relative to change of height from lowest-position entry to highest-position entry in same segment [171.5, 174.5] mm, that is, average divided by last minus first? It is -12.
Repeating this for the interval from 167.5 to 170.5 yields -23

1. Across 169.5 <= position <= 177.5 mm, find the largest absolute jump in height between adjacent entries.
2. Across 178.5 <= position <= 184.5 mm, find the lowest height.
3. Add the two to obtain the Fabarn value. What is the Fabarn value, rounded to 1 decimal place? 13.6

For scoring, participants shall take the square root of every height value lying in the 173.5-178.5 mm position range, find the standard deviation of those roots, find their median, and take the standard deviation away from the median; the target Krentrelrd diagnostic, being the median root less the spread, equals 4.4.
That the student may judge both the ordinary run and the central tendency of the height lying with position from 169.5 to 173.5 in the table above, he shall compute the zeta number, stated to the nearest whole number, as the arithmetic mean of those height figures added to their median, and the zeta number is 51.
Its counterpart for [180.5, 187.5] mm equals 25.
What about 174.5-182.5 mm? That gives 35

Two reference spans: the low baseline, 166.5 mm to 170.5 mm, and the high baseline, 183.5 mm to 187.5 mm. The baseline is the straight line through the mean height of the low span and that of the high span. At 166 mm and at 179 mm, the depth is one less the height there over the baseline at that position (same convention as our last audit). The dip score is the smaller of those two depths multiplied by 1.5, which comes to 0.024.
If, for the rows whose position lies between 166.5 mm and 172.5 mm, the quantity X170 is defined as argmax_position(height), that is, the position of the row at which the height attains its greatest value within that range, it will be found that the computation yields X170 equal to 167 mm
